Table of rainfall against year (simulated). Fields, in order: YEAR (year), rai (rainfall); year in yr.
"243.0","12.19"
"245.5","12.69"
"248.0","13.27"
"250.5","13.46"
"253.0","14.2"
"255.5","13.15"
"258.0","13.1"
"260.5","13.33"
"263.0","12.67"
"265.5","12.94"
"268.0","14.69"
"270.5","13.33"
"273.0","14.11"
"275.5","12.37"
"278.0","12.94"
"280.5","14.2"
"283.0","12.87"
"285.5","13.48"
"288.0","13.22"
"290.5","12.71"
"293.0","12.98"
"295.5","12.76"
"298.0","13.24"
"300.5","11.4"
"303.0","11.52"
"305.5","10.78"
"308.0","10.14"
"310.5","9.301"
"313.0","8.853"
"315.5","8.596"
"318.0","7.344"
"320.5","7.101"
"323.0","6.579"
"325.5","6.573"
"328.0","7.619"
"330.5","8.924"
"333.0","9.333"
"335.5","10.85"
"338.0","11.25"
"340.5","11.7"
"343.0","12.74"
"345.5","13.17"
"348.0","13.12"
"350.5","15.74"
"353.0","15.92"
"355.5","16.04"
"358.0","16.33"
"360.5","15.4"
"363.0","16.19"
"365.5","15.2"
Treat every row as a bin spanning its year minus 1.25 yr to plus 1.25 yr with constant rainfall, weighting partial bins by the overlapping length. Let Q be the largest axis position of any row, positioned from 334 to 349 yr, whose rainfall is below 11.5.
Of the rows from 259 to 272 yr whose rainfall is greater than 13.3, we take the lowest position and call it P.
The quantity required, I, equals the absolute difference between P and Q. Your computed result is 77.5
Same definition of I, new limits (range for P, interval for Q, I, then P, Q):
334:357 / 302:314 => 37.5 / 350.5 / 313.0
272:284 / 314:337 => 62.5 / 273.0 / 335.5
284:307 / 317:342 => 52.5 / 285.5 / 338.0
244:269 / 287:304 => 50.0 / 250.5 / 300.5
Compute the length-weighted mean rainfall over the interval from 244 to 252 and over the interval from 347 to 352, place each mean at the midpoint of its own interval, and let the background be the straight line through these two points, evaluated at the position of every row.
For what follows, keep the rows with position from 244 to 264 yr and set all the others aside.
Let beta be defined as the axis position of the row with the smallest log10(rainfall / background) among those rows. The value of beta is 263.0 yr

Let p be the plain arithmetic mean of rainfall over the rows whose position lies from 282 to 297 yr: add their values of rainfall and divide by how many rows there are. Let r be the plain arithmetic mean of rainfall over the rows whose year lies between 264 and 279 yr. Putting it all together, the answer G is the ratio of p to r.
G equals 1.0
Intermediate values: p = 13.00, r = 13.4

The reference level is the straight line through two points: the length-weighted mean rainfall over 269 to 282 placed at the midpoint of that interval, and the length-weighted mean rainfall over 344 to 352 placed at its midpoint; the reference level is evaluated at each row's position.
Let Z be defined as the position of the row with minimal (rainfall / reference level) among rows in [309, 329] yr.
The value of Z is 325.5 yr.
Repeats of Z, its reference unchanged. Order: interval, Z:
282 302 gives 300.5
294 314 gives 313.0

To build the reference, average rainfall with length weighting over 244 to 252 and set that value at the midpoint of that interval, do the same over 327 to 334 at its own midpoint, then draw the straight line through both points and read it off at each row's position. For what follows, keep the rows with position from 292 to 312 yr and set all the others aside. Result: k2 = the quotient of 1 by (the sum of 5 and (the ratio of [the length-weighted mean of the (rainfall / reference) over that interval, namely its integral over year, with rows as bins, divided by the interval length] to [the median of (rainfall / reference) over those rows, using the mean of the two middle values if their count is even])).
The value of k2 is 0.167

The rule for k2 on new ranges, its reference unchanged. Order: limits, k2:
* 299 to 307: 0.167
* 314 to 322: 0.165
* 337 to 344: 0.166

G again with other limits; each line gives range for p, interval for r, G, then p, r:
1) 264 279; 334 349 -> 1.1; 13.40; 12.1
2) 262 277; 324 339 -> 1.5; 13.35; 9.1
